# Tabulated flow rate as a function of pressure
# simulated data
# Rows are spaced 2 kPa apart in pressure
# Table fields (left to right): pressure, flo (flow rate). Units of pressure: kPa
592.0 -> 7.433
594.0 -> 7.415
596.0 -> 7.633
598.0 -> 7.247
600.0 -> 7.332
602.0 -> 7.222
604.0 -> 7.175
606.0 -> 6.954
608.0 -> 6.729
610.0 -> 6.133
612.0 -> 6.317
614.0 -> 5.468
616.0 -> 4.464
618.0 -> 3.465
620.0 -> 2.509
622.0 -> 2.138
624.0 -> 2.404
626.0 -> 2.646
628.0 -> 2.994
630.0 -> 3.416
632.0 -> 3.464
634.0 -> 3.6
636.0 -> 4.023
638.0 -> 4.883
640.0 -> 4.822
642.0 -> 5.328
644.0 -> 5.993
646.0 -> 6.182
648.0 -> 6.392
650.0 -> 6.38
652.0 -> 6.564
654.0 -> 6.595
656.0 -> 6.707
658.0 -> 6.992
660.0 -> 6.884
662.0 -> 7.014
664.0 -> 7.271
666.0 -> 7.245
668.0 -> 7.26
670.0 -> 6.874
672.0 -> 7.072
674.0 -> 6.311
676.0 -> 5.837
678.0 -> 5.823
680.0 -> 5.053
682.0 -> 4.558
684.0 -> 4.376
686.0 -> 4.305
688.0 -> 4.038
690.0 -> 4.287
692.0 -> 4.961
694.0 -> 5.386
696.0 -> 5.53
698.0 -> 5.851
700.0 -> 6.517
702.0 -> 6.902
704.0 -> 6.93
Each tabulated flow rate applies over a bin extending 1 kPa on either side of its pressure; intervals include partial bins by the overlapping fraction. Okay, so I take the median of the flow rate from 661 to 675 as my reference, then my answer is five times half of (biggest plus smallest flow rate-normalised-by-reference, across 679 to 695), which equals 3.3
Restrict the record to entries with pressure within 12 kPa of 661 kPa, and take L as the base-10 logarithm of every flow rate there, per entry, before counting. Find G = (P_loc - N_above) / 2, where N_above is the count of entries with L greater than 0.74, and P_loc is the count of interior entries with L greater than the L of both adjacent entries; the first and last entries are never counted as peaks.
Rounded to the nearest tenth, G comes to -4.5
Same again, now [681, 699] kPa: -1.0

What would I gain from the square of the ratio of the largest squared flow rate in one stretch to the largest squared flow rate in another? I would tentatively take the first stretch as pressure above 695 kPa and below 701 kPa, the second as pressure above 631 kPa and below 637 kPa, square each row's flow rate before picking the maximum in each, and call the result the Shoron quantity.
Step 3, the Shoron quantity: 7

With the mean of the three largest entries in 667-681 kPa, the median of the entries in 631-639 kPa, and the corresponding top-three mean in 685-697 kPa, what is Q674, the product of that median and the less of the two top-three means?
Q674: 20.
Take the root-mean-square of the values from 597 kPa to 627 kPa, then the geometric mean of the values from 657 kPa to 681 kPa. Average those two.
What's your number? 6.1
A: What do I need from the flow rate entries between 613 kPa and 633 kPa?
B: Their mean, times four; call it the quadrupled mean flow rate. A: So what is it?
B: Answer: 13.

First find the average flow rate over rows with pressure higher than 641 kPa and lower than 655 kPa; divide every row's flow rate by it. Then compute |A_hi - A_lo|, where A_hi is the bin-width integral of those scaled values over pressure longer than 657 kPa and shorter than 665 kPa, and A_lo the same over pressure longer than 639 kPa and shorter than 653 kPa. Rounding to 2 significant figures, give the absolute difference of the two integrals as 4.4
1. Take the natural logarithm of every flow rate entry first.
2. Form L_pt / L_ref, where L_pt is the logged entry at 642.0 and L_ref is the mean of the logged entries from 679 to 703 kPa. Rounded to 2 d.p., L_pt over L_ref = 1.03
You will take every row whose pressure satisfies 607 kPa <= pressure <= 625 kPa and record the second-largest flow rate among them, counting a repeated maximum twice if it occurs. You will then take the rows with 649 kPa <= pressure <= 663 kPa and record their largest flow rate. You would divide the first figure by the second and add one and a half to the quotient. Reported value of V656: 2.40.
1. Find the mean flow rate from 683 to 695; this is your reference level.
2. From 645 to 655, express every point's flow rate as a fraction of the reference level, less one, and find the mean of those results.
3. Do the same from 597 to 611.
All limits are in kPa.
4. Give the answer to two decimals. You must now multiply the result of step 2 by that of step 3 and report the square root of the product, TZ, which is 0.47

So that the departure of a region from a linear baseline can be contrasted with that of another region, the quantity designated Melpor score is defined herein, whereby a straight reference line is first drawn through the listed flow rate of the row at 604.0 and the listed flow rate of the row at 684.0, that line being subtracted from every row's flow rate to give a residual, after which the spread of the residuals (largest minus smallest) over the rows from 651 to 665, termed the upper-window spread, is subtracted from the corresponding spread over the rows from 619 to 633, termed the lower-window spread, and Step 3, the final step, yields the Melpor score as 0.55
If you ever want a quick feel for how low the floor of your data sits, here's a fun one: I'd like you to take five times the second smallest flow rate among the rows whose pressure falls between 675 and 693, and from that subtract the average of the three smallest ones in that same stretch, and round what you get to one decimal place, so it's 17.2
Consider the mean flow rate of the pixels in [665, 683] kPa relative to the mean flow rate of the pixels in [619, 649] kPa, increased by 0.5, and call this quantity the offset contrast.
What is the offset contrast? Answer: 2.04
